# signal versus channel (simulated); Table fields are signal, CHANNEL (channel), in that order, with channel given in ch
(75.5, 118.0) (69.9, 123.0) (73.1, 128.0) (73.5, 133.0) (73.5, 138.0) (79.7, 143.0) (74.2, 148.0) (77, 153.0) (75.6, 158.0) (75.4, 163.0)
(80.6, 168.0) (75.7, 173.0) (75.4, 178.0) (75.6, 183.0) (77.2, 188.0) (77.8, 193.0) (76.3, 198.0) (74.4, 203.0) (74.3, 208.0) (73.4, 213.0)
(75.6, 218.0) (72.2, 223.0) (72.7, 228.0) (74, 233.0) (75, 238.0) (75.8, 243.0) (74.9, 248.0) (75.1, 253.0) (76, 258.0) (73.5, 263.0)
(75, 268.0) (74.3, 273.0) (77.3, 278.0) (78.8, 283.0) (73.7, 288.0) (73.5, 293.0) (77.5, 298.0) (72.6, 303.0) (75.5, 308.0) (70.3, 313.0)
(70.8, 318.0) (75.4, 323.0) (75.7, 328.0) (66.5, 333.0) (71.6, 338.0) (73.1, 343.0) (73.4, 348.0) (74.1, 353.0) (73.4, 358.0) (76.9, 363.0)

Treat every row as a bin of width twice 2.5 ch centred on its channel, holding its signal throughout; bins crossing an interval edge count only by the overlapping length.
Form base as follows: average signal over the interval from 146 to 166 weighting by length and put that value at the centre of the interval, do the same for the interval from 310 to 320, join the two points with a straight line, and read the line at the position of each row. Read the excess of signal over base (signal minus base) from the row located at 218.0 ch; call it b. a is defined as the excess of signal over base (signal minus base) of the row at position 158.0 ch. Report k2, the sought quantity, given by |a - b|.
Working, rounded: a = 0.0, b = 2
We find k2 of 1.9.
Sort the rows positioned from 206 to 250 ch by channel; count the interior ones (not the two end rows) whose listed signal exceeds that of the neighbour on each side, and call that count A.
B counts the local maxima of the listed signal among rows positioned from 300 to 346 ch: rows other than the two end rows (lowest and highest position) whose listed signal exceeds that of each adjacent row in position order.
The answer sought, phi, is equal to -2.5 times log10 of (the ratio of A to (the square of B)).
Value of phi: 0.8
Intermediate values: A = 2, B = 2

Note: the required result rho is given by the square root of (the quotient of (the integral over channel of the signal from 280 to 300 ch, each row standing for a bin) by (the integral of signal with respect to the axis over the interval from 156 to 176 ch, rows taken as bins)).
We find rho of 0.99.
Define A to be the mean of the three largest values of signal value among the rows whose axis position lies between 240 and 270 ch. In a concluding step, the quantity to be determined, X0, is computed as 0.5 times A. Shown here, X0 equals 37.8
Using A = 75.6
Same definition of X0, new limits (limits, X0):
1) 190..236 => 38.3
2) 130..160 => 38.7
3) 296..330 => 38.1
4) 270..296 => 38.4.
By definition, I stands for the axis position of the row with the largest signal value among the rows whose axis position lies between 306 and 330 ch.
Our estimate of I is 328.0 ch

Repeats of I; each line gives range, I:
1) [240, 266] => 258.0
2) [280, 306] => 283.0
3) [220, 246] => 243.0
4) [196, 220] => 198.0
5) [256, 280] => 278.0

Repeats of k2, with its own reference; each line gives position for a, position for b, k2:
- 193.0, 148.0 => 5.0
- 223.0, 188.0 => 3.9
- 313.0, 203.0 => 0.7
